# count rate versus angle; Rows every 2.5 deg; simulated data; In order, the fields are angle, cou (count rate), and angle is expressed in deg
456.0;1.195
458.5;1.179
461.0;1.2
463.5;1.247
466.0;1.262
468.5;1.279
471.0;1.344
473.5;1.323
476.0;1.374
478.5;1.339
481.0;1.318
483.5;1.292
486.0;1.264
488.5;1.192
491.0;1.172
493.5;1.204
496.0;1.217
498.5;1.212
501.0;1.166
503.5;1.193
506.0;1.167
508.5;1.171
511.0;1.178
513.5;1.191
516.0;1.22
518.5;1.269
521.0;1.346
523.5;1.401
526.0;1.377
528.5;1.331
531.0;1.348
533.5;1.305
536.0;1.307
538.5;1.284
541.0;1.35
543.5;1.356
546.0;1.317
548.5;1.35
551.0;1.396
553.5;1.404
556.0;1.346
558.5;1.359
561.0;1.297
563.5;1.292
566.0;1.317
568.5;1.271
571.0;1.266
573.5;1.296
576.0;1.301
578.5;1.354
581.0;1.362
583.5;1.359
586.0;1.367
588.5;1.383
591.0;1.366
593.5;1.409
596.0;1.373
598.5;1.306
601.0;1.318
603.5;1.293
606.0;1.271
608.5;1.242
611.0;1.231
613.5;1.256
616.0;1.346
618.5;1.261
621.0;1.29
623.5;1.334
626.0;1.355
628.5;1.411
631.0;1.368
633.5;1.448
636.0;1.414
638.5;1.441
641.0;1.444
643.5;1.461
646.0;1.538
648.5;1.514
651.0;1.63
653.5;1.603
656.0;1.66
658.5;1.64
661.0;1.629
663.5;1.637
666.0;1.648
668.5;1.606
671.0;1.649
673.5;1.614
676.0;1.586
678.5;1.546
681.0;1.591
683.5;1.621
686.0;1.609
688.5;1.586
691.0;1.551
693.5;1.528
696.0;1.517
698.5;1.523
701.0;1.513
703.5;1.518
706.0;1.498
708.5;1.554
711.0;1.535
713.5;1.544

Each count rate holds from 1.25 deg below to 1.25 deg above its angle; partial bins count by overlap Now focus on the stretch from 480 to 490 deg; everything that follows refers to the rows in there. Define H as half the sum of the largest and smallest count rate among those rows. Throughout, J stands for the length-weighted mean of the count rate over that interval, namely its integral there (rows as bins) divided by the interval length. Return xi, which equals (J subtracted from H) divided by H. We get -0.0063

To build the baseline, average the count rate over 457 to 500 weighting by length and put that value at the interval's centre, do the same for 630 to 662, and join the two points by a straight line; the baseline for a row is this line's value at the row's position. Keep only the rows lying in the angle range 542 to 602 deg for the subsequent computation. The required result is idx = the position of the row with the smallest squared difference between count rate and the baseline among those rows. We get 543.5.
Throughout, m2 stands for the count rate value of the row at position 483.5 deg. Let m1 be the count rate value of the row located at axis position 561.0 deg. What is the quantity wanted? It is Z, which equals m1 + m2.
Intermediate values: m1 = 1.297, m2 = 1.292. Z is 2.59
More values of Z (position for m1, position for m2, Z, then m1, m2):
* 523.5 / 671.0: 3.05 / 1.401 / 1.649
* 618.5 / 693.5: 2.79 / 1.261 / 1.528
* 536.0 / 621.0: 2.60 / 1.307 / 1.29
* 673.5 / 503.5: 2.81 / 1.614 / 1.193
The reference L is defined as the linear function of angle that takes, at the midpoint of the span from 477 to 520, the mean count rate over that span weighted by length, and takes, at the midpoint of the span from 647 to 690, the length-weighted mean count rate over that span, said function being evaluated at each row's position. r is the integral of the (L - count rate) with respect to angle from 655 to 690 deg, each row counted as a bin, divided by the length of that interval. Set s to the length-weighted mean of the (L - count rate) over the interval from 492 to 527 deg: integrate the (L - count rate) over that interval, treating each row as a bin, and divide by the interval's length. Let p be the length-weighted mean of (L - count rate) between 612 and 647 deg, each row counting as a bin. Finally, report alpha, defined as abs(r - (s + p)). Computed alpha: 0.15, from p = 0.14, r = 0.00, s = 0.013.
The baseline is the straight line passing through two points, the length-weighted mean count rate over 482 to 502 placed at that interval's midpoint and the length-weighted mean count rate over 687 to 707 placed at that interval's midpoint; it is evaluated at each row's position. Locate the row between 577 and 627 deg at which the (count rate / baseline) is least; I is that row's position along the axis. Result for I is 611.0 deg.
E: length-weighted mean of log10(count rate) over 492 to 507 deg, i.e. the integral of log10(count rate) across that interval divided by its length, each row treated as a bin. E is 0.08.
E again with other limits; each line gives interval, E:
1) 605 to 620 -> 0.10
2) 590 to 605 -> 0.13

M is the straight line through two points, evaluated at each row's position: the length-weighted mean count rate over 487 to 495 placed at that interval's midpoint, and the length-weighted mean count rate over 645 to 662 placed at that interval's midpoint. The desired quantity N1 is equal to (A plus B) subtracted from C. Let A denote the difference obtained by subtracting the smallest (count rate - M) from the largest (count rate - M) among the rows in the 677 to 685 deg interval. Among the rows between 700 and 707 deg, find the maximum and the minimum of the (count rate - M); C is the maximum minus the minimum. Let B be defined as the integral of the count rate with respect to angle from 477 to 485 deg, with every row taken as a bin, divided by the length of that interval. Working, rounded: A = 0.062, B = 1.32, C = 0.028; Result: -1.35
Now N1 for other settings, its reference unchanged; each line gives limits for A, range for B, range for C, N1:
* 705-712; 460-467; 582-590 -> -1.28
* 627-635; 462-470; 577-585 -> -1.33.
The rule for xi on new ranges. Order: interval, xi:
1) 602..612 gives 0.0005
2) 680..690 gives 0.0017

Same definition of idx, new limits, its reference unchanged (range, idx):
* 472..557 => 543.5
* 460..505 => 486.0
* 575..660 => 648.5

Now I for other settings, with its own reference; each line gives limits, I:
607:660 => 611.0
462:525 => 506.0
